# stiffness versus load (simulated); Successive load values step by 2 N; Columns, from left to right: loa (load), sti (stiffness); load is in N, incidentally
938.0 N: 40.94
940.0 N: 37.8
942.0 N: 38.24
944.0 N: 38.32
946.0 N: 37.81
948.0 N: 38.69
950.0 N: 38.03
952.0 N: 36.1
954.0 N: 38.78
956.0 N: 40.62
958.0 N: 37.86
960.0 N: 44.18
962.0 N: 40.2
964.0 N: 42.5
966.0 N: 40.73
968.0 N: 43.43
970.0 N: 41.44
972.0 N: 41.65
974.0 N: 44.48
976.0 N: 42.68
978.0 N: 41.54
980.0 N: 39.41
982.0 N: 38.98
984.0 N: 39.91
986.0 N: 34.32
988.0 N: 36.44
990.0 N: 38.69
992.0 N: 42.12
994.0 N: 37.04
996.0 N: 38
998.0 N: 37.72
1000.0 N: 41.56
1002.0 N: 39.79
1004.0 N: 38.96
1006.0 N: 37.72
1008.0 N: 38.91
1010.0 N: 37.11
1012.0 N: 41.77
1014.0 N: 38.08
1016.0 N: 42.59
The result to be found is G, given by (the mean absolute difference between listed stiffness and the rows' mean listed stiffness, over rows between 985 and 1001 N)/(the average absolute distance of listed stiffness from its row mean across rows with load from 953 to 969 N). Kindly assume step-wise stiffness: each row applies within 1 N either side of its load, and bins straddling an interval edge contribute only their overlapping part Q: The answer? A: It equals 1.1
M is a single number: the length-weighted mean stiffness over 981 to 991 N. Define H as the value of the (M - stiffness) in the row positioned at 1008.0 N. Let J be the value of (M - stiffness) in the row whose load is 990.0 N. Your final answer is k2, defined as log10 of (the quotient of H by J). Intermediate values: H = -1.2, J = -1.02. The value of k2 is 0.1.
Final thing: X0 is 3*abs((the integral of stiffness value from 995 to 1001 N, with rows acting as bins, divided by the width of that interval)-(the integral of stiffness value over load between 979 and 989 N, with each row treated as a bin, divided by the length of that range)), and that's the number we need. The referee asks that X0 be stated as 3.8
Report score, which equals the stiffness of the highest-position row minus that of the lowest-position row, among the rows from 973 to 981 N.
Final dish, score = -5.1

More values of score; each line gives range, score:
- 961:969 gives 3.2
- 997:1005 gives 1.2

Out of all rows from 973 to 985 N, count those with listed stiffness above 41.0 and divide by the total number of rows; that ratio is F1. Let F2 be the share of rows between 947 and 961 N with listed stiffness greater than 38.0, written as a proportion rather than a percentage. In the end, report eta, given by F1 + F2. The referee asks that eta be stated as 1.2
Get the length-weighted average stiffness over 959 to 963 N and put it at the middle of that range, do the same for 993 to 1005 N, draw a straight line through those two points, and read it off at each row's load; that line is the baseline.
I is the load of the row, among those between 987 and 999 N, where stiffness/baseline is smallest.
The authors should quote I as 988.0 N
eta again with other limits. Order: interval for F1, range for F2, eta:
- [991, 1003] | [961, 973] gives 1.3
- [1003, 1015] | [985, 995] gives 0.6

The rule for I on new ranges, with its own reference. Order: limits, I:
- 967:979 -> 970.0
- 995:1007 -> 998.0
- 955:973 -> 958.0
